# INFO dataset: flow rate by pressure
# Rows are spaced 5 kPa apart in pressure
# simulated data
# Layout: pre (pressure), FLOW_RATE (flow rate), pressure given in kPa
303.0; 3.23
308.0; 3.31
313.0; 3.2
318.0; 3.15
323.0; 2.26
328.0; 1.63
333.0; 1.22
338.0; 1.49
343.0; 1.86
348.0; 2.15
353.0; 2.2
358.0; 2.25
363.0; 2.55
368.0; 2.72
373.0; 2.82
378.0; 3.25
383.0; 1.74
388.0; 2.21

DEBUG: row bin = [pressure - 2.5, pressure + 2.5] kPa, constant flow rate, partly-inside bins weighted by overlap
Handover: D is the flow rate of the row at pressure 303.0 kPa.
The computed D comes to 3.23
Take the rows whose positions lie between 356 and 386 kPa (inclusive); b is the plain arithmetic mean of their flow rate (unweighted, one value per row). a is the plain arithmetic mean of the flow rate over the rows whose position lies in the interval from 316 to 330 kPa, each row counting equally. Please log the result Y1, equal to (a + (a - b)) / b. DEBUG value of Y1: 0.84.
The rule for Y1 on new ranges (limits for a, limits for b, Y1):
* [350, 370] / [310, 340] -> 1.25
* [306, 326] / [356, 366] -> 1.48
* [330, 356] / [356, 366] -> 0.49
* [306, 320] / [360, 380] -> 1.27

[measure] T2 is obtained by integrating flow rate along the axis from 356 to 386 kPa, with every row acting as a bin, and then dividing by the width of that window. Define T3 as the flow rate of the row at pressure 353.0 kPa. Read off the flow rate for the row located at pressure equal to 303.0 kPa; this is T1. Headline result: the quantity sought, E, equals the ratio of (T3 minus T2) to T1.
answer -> -0.110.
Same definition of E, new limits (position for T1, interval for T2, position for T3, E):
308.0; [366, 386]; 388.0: -0.124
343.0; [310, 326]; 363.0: -0.159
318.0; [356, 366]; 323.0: -0.052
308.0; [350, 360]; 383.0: -0.145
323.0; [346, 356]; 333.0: -0.425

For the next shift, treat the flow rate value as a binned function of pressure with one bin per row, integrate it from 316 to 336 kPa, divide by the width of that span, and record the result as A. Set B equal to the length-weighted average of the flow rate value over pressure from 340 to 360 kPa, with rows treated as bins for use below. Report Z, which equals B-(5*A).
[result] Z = -8.0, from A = 2.02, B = 2.10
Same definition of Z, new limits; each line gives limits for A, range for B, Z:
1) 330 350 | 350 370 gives -5.9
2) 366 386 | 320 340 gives -11.4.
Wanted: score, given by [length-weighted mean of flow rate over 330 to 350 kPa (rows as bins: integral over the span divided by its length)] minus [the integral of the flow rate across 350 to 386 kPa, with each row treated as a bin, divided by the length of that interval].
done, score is -0.8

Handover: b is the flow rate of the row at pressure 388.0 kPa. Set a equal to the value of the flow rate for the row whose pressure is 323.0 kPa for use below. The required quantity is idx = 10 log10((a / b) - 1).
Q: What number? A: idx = -16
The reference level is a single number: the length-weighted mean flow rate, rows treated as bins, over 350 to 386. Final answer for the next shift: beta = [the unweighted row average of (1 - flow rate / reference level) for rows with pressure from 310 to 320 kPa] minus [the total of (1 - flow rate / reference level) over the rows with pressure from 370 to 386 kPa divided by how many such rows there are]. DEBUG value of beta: -0.2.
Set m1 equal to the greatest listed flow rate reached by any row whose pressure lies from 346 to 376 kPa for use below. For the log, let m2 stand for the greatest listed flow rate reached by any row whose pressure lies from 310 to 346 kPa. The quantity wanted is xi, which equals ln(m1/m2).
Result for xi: -0.1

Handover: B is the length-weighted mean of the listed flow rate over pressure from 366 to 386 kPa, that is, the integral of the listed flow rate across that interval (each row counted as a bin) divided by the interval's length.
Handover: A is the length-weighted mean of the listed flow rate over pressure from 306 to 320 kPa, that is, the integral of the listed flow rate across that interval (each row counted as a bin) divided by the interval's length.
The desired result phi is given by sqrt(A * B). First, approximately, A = 3.2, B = 2.6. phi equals 2.90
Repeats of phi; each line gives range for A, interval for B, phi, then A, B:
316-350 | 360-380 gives 2.34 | 1.9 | 2.8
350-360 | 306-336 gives 2.32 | 2.2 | 2.4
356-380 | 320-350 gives 2.20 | 2.7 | 1.8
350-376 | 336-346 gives 2.07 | 2.5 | 1.7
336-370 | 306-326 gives 2.53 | 2.2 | 2.9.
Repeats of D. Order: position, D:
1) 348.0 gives 2.15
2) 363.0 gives 2.55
